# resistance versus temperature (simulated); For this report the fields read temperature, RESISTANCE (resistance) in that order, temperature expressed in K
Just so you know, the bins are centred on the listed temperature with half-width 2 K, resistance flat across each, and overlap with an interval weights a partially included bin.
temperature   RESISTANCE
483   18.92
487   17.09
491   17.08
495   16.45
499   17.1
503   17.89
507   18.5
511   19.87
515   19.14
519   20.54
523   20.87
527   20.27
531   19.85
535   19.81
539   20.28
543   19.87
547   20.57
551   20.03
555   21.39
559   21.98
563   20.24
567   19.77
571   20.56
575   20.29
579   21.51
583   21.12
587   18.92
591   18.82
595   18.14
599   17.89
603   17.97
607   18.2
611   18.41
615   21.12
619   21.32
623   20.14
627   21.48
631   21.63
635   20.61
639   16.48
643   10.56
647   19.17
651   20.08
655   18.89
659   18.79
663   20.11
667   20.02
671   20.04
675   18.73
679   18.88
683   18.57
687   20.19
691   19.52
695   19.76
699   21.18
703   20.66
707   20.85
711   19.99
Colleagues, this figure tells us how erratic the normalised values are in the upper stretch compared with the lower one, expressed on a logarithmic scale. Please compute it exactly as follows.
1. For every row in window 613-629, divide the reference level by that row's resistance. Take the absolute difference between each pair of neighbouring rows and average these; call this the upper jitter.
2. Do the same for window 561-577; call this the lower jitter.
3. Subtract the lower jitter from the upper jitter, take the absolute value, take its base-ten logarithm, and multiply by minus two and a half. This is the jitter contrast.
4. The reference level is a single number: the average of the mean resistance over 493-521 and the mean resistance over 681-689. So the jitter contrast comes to 4.5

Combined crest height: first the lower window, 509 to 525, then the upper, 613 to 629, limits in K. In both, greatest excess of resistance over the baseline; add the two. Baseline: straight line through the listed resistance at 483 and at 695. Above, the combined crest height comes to 3.8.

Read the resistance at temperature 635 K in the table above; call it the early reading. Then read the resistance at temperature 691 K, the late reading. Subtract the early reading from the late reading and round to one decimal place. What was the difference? -1.1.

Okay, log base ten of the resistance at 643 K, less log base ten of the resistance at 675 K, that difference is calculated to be -0.25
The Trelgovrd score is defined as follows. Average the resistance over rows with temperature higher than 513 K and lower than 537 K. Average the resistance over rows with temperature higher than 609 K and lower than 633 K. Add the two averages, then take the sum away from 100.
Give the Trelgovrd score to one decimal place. 59.2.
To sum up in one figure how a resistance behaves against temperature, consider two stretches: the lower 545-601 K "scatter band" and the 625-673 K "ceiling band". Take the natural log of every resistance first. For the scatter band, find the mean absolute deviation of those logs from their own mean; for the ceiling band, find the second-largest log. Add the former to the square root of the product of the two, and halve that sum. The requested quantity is 0.22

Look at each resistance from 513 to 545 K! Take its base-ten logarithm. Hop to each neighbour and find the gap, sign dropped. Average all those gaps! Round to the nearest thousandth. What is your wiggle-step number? 0.011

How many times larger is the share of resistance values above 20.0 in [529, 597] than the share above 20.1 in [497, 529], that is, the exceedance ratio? 1.6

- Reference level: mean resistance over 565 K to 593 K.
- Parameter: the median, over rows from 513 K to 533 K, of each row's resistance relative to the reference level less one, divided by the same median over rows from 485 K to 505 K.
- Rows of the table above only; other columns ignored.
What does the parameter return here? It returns 0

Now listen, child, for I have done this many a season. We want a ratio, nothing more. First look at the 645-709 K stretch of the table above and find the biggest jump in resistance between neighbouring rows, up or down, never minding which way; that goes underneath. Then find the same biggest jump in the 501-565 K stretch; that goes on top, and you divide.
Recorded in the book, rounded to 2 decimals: 1.07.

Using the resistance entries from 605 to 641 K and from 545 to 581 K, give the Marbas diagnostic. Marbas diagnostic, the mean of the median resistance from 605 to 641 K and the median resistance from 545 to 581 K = 20.6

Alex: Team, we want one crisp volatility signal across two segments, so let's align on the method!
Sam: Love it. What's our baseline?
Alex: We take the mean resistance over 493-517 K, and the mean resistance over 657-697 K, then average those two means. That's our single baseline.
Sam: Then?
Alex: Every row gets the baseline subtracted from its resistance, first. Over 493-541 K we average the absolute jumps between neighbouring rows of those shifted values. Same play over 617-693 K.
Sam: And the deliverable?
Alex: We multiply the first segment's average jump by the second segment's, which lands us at 1.1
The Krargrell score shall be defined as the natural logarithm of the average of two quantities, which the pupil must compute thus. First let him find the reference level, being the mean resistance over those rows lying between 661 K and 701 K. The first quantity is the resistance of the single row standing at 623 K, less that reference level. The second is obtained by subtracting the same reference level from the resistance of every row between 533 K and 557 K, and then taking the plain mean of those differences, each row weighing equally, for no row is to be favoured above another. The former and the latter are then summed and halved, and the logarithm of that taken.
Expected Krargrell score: -0.63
